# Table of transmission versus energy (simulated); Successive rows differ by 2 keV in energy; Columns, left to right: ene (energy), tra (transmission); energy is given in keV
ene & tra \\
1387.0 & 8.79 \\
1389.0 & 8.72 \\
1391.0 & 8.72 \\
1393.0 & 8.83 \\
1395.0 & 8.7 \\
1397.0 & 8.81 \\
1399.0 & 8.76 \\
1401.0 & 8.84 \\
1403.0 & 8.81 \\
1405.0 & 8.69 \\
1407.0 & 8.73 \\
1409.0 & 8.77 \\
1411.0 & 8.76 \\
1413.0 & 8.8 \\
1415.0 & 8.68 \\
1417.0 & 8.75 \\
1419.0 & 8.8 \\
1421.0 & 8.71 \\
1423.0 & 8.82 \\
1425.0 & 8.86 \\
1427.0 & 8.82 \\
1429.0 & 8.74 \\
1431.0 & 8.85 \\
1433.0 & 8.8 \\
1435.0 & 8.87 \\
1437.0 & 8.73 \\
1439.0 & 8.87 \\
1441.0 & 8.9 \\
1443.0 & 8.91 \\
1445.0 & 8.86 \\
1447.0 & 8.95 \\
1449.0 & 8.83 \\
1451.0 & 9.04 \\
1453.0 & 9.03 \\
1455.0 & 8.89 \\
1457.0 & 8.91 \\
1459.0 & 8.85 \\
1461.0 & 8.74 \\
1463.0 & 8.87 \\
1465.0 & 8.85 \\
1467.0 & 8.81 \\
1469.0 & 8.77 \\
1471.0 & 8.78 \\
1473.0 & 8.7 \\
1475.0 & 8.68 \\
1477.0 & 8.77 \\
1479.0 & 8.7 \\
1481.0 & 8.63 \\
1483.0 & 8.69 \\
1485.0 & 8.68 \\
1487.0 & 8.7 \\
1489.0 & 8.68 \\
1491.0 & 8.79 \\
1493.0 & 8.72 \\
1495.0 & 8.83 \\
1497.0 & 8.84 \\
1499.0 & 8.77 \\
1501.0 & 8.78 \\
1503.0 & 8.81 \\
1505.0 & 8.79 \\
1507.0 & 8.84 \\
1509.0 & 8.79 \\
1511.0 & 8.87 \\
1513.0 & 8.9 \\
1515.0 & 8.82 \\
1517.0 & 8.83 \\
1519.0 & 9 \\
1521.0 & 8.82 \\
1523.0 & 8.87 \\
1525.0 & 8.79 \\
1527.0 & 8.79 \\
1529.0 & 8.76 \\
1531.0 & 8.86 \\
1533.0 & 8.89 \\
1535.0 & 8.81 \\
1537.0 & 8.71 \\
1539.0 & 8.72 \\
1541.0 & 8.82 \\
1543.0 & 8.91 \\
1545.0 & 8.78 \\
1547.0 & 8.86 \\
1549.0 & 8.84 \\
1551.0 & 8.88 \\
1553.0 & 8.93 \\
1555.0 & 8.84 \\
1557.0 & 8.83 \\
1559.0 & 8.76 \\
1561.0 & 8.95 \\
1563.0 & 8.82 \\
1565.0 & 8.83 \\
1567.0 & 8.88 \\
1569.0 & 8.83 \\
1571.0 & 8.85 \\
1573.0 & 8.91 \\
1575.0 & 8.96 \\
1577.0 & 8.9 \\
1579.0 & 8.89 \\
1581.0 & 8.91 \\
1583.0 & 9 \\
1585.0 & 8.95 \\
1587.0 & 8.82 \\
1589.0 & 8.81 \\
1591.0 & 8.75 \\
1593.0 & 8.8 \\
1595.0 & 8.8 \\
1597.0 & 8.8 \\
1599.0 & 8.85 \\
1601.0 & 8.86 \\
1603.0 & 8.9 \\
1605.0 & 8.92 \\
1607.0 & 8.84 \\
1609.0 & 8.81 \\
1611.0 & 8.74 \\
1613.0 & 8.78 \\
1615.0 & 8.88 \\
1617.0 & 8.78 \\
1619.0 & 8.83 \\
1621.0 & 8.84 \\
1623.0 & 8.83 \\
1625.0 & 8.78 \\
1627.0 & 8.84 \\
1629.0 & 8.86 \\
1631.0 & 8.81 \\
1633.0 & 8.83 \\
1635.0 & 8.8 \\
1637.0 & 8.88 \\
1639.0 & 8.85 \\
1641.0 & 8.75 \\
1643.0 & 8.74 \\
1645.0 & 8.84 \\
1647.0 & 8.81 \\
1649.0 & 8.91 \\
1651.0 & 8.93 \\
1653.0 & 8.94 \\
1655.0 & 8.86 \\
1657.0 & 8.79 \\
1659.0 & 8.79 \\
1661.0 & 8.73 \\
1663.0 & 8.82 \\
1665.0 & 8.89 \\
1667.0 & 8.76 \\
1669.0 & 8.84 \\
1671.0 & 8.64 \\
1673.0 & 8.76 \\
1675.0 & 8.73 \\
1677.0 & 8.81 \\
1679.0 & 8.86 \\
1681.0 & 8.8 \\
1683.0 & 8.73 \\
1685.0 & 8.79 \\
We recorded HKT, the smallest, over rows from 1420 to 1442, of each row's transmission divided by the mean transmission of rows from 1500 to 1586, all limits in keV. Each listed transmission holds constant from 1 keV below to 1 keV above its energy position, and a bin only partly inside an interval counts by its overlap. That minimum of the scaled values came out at 0.984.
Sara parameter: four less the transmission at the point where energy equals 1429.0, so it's -4.74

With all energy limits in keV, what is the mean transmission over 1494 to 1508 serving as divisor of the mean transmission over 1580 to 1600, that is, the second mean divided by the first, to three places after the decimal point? 1.005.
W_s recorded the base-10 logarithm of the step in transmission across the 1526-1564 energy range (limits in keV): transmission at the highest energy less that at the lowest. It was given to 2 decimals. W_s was -1.52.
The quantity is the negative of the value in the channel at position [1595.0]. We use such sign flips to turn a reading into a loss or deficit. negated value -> -8.80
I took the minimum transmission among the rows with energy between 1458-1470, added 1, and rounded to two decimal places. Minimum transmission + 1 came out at 9.74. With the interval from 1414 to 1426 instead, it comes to 9.68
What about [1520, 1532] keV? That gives 9.76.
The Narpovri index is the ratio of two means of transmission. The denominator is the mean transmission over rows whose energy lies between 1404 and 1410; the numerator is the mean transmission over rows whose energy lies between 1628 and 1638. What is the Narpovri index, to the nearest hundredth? 1.01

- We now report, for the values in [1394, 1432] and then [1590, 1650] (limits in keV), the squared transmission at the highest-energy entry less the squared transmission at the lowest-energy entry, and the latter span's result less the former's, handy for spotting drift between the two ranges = 0.2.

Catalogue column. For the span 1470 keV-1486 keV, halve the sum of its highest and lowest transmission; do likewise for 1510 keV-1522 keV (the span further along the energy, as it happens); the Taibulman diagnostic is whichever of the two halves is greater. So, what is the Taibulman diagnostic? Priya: 8.91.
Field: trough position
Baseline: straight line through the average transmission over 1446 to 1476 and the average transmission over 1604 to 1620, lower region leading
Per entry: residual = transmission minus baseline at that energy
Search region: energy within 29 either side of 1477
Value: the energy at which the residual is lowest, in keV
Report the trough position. 1481.0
